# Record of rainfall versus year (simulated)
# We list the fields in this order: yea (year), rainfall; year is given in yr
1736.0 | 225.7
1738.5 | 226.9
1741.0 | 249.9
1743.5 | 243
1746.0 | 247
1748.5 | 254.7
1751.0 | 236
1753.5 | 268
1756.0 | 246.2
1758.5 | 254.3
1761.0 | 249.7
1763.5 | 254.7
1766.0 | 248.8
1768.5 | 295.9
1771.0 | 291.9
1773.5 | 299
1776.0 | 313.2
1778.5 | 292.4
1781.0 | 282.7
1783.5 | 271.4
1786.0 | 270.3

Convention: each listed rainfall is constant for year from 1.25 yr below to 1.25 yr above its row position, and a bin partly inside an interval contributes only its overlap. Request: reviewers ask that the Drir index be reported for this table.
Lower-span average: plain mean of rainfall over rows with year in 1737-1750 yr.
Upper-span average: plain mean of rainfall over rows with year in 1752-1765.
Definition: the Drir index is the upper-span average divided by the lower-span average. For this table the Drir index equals 1.042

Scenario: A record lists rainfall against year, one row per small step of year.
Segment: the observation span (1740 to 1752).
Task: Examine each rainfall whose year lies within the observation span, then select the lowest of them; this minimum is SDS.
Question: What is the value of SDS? 236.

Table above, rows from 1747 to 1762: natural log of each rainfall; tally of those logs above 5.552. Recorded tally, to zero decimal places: 1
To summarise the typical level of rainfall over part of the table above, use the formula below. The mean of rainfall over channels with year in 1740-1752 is 246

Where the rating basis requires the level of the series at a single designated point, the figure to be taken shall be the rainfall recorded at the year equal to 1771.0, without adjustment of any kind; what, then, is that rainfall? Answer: 291.9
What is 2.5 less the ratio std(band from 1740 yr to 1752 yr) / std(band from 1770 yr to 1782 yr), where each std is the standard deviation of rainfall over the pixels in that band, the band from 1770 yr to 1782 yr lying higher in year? 1.87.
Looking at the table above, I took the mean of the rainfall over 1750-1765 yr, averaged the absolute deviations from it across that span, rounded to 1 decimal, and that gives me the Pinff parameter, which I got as 7.5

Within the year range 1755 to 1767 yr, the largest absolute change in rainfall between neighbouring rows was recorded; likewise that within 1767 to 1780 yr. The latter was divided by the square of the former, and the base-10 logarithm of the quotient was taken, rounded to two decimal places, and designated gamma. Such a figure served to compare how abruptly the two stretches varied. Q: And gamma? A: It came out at -0.50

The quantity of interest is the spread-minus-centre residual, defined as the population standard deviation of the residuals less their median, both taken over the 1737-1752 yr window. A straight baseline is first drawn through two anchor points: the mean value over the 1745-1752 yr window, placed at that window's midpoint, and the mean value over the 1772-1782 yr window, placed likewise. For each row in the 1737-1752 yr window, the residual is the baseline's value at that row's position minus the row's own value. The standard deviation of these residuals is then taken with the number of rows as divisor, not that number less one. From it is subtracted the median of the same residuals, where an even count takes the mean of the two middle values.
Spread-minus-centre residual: 15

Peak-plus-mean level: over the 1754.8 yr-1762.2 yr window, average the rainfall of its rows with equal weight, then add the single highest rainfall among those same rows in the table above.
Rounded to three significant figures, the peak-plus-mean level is 504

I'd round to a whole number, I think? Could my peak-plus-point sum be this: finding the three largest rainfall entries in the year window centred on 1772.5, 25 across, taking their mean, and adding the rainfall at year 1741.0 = 553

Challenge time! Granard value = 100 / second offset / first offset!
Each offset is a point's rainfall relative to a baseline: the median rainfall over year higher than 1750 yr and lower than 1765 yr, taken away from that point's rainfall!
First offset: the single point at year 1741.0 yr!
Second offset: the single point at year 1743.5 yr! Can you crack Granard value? 5.3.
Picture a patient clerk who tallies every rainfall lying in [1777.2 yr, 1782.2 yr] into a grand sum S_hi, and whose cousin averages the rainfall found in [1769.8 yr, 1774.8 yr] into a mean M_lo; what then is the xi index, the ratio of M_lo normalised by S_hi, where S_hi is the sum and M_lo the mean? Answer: 0.51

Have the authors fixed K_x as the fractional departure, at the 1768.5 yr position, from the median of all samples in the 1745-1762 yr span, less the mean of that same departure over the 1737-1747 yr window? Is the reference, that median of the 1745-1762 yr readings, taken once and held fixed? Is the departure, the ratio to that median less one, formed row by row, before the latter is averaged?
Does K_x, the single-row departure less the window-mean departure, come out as 0.22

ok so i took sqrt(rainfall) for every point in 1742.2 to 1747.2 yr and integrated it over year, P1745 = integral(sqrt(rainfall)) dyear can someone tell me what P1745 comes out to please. 78.3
